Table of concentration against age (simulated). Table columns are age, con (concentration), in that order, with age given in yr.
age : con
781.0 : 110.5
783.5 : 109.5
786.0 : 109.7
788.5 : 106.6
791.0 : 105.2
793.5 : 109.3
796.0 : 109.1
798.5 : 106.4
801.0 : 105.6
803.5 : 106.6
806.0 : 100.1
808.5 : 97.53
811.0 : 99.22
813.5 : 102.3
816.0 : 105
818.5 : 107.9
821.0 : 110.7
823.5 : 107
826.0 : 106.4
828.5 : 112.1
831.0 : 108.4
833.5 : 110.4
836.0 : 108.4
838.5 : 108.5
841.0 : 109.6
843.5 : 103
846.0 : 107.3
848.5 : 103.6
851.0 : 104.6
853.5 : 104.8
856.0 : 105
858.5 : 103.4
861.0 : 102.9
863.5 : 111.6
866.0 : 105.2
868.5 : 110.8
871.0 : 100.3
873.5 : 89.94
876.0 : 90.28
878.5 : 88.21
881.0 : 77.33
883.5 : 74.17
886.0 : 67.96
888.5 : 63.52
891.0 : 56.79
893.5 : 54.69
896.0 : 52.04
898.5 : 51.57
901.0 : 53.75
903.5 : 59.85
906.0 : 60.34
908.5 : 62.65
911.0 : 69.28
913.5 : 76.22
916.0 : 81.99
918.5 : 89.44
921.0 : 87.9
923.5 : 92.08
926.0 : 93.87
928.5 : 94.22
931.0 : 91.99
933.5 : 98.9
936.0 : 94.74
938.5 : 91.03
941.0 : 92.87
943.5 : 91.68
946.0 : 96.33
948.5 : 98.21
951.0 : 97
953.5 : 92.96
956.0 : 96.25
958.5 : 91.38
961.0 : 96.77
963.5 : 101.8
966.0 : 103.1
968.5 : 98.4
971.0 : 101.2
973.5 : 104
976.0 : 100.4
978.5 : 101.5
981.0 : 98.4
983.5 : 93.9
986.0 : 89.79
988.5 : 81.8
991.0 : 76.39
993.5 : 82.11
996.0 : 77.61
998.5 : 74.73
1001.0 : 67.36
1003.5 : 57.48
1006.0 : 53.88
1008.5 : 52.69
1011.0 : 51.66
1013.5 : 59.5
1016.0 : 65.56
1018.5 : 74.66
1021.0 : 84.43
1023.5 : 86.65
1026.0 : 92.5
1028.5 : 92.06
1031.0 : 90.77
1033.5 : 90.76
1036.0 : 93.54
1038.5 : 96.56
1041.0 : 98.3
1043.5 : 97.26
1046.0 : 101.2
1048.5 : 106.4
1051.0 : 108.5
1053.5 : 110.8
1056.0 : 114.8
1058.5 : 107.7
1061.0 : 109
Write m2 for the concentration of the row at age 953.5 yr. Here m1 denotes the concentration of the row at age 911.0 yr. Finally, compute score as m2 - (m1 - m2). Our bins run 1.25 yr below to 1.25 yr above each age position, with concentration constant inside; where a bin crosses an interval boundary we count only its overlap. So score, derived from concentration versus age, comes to 117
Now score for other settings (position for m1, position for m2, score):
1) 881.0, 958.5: 105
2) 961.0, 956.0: 96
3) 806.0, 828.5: 124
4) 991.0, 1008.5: 29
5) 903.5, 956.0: 133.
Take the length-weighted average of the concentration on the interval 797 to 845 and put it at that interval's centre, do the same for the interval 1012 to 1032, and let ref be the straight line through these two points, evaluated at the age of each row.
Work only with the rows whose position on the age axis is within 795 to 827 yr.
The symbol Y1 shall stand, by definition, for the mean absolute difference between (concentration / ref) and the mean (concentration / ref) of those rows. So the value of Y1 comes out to 0.03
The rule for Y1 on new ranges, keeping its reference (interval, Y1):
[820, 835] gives 0.02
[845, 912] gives 0.19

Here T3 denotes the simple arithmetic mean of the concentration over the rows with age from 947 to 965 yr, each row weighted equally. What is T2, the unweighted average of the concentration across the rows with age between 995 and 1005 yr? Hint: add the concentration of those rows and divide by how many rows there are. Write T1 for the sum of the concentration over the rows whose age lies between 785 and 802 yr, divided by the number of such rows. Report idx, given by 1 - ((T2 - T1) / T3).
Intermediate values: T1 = 107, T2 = 69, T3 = 96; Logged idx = 1.40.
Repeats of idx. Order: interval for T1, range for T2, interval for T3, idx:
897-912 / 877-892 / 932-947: 0.88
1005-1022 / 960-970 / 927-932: 0.60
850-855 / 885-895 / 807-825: 1.42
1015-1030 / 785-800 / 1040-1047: 0.75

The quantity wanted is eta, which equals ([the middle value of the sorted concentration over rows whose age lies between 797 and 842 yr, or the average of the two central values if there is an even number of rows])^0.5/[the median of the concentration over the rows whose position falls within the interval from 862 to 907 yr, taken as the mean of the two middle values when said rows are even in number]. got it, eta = 0.145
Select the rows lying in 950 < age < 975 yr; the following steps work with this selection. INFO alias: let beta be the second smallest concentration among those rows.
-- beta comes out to 92.96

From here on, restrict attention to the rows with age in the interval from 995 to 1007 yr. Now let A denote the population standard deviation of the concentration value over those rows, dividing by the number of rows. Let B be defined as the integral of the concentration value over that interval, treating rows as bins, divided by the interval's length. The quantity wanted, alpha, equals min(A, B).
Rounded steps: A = 9.3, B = 66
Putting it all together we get 9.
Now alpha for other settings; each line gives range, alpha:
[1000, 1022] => 10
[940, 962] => 2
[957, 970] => 4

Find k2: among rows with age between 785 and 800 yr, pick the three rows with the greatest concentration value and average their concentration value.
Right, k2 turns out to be 109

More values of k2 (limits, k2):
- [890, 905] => 57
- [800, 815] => 105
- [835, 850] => 109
